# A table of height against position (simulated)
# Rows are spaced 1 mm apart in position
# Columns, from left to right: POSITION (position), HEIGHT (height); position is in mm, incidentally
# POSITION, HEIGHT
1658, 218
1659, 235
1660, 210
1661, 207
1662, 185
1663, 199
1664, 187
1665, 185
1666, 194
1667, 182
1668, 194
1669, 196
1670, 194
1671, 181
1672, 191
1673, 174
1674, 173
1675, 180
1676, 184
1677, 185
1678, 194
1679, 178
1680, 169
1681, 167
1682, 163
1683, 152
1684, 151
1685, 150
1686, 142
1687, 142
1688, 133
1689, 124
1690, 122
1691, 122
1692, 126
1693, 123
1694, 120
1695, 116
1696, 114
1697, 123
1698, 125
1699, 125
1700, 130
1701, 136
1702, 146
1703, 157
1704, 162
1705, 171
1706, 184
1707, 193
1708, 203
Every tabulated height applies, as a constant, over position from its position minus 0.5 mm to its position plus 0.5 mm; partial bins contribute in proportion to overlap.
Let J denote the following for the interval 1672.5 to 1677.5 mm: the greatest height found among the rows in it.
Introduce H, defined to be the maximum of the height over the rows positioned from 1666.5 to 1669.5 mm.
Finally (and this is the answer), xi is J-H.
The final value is -11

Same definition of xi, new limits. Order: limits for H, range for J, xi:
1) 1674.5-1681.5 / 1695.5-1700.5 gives -64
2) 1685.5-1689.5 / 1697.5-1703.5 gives 15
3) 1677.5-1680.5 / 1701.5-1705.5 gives -23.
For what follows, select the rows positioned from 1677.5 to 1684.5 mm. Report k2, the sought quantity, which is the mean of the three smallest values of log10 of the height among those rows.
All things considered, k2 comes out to 2.19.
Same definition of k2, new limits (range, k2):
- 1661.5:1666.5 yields 2.27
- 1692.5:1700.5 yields 2.07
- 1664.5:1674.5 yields 2.25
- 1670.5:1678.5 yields 2.24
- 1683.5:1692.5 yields 2.09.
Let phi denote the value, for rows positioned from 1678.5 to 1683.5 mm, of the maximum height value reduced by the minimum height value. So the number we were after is 26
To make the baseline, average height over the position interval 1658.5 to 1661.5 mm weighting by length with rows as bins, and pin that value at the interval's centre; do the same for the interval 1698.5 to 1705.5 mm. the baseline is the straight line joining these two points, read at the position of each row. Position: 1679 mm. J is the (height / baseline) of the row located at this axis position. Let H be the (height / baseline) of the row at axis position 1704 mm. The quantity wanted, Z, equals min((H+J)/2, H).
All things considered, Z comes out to 1.05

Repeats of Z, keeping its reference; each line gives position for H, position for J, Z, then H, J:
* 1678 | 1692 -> 0.90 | 1.0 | 0.77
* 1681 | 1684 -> 0.89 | 0.9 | 0.85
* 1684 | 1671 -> 0.85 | 0.9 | 0.91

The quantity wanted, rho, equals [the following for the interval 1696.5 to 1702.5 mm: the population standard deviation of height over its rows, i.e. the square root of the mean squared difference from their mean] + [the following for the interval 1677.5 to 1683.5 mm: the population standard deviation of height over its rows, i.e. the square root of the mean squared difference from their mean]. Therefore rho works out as 21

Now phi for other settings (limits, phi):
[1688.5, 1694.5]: 6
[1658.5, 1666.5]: 50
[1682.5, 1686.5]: 10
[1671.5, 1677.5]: 18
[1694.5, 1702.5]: 32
